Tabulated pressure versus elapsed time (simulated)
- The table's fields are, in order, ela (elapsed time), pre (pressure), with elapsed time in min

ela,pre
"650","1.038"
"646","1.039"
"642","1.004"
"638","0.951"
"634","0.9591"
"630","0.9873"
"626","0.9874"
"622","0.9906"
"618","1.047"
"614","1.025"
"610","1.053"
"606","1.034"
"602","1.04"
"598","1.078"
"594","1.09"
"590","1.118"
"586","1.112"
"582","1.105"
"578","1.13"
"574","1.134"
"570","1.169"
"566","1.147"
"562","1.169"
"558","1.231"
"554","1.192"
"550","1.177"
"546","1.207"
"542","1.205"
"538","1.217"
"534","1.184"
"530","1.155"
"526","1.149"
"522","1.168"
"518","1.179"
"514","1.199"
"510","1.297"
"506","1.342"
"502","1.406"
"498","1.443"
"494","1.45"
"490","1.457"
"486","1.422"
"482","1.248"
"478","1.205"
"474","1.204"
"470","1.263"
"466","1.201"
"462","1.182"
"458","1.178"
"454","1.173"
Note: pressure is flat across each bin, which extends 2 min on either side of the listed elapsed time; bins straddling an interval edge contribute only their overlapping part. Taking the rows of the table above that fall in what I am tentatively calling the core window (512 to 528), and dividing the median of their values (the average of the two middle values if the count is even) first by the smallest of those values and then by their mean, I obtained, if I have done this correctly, 0.87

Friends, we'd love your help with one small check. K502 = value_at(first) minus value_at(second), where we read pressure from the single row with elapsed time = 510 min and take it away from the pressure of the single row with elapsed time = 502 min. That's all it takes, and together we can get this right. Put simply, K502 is 0.11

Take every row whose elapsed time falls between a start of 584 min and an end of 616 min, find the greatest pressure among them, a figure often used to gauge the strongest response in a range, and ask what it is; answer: 1.118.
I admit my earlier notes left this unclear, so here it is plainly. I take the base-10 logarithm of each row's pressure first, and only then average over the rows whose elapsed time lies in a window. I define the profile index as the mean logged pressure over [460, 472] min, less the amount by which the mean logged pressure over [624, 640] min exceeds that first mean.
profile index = 0.18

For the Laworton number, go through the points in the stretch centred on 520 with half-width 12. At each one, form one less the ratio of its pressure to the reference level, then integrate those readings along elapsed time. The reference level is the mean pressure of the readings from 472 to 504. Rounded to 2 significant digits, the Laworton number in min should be 2.9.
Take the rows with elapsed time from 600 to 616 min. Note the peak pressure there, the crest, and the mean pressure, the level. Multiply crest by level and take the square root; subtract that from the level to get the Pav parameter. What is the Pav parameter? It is -0.007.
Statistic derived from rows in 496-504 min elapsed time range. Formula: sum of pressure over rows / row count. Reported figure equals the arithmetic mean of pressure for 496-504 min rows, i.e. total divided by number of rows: 1.42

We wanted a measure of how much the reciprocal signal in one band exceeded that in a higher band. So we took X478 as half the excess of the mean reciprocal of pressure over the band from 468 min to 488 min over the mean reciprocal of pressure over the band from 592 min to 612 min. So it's -0.08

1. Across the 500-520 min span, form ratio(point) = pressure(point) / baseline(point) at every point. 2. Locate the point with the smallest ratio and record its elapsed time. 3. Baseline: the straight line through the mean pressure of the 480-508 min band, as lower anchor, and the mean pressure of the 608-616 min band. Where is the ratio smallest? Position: 518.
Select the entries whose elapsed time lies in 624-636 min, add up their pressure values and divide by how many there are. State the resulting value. 0.98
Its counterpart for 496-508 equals 1.40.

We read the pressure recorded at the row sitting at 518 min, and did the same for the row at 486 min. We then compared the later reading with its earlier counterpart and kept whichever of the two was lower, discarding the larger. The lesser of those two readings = 1.18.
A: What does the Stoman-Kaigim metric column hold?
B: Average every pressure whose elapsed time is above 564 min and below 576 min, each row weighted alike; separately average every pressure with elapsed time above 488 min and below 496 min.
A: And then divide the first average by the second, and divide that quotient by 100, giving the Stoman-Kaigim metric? 0.0079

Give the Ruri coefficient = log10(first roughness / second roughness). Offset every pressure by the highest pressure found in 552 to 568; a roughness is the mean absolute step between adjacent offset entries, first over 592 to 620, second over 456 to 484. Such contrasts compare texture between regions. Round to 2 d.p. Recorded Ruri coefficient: -0.18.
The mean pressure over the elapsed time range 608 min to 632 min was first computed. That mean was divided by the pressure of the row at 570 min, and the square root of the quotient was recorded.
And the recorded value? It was 0.93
